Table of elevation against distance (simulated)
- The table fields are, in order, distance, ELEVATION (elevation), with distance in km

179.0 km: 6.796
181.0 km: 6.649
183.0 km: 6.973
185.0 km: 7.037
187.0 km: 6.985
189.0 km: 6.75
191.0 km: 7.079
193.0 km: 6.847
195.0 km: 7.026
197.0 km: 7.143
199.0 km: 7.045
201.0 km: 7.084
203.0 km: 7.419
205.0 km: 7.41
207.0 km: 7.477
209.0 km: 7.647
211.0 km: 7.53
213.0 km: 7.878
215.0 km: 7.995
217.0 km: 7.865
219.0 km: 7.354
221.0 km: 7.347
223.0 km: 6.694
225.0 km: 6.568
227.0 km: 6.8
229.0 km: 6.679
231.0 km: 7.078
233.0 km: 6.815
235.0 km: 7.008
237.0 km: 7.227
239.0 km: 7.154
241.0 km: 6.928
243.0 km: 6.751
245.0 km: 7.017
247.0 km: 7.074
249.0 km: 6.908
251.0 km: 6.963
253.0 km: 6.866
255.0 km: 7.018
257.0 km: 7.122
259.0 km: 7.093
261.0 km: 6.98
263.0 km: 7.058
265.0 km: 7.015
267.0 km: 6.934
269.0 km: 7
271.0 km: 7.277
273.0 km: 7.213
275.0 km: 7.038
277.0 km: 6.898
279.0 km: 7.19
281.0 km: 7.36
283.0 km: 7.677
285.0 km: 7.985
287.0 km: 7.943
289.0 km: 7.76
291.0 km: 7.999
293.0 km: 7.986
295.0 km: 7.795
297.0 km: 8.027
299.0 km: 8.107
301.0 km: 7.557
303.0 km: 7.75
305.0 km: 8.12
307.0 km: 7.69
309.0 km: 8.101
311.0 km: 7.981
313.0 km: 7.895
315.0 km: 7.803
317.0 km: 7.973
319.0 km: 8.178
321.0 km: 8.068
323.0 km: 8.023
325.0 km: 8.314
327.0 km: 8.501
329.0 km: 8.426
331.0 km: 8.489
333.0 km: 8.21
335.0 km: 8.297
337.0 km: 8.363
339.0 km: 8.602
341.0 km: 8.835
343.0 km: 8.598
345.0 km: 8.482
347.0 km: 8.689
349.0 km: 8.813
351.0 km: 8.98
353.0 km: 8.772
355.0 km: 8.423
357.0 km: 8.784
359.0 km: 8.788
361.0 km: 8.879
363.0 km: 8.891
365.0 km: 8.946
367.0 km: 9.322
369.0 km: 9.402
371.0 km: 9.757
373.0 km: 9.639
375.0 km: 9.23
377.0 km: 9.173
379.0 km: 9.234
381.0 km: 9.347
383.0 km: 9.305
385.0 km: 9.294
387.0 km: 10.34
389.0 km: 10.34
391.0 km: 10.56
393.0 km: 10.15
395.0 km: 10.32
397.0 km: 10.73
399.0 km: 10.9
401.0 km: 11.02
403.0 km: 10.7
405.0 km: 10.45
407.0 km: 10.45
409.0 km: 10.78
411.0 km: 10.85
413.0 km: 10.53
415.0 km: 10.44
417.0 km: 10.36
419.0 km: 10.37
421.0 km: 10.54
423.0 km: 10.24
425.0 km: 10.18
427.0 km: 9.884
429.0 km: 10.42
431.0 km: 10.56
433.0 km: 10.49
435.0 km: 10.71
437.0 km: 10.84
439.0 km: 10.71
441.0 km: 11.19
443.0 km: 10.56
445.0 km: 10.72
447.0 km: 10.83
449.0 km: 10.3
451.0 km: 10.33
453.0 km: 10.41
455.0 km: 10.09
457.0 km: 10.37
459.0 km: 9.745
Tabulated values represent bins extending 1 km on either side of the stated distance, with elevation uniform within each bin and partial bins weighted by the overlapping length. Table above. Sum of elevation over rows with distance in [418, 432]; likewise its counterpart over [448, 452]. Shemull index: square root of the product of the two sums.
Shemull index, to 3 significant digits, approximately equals 38.6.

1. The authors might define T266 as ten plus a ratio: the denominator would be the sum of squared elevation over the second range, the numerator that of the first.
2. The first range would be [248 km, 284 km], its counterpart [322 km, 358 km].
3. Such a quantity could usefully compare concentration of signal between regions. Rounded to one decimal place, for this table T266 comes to 10.7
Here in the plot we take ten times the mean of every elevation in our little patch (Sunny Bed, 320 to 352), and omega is 85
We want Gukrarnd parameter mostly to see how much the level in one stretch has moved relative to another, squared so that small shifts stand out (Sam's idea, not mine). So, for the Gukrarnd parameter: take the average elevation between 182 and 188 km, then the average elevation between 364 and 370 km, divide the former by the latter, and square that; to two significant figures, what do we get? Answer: 0.58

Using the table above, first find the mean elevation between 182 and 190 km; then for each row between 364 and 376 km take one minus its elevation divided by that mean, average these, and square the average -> 0.12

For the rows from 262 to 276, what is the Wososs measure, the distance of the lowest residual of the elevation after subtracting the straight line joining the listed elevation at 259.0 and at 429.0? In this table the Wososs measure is 275.0 km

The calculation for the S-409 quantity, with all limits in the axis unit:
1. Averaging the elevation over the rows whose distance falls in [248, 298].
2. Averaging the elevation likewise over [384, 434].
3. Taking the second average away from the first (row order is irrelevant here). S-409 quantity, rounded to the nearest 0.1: -3.1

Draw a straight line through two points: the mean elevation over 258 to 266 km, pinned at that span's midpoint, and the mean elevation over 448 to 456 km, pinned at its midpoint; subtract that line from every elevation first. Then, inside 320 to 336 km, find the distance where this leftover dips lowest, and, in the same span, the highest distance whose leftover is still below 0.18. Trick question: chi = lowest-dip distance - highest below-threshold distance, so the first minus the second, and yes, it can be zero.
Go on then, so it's -12 km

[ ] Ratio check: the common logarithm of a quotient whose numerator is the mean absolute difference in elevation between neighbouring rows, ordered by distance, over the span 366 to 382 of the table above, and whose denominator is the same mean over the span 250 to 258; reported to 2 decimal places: 0.16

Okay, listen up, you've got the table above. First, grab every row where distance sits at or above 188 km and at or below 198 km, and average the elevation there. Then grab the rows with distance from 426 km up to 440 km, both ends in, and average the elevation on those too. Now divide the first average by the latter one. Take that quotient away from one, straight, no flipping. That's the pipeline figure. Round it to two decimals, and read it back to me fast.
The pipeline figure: 0.34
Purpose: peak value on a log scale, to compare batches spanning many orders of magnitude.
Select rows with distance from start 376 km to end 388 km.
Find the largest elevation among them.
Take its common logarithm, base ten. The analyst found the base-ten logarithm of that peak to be 1.01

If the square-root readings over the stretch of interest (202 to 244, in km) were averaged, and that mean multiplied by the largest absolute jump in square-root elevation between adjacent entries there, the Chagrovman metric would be 0.331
